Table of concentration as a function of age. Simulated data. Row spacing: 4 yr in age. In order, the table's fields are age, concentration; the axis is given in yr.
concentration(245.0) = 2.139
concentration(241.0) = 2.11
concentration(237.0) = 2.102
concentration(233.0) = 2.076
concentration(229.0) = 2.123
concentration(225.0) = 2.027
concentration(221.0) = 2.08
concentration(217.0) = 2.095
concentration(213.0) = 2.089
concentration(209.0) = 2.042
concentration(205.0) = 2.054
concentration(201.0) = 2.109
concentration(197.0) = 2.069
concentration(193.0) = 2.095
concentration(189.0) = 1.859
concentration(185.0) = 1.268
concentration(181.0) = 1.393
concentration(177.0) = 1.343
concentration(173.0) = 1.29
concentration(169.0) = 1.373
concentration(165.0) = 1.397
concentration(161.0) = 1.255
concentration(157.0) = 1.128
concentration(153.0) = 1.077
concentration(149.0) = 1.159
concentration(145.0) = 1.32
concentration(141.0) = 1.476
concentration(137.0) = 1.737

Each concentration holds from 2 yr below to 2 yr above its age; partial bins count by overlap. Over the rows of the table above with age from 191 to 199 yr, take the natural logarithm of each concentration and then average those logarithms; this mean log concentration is 0.73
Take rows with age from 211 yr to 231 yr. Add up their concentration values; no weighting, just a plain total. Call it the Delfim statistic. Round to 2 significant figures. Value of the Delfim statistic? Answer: 10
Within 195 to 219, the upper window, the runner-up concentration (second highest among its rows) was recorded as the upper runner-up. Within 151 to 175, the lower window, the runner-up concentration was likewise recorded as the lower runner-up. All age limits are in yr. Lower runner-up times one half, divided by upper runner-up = 0.328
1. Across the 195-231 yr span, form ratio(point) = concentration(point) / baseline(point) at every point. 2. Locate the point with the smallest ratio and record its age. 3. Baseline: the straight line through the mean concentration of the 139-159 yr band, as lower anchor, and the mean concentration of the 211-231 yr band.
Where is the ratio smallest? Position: 225.0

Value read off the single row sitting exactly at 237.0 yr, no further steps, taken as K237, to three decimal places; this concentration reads 2.102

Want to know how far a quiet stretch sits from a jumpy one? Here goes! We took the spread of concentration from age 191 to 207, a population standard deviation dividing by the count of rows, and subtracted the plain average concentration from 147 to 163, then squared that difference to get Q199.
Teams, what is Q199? 1.3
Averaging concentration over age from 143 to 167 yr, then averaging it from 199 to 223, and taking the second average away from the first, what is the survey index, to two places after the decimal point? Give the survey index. -0.86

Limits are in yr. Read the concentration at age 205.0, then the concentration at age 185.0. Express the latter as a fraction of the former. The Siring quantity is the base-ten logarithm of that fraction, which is -0.21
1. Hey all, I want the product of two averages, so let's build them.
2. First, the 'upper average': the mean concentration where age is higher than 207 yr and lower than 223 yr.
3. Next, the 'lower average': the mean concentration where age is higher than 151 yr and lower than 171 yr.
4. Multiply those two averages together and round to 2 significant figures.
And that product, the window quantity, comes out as 2.6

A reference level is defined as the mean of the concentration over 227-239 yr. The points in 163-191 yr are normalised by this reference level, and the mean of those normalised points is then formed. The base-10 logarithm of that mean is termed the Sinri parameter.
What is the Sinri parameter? -0.17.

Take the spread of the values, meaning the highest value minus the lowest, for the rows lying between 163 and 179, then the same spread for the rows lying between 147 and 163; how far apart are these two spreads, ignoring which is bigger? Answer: 0.1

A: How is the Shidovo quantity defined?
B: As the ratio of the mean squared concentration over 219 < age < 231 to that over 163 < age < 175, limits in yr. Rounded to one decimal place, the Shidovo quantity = 2.4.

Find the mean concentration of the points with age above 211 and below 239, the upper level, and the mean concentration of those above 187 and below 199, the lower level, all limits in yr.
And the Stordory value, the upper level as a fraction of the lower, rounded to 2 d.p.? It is 1.04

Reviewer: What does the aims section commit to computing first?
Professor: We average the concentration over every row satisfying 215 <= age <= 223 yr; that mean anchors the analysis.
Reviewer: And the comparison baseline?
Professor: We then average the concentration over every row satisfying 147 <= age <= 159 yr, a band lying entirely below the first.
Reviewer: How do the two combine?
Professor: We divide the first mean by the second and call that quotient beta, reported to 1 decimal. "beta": 1.9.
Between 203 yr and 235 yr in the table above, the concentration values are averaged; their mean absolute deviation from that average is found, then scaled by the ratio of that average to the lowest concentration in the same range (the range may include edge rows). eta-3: 0.025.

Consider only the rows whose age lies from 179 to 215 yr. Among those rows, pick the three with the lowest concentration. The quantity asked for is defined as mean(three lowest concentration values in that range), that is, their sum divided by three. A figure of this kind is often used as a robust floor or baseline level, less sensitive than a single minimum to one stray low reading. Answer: 1.5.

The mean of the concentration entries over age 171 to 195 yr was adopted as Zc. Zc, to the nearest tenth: 1.5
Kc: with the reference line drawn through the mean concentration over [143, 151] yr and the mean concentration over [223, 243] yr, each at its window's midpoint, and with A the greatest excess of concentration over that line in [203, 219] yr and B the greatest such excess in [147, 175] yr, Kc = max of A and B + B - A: -0.02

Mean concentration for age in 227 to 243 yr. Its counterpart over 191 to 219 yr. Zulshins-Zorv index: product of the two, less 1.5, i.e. 2.9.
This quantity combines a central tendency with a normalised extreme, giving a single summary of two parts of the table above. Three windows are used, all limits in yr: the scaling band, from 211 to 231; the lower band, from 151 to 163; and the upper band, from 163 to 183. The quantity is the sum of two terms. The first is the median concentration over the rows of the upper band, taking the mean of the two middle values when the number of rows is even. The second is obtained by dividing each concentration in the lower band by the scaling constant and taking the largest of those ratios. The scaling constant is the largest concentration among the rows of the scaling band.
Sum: 1.96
